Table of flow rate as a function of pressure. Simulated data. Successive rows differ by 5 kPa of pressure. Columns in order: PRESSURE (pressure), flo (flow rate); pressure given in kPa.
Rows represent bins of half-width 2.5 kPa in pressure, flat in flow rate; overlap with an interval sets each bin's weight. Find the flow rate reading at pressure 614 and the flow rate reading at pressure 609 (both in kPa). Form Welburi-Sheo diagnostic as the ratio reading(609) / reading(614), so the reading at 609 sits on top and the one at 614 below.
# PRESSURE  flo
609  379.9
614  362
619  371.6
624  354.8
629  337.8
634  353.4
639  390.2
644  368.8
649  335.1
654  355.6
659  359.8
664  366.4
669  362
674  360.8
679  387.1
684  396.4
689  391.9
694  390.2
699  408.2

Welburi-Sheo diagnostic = 1.05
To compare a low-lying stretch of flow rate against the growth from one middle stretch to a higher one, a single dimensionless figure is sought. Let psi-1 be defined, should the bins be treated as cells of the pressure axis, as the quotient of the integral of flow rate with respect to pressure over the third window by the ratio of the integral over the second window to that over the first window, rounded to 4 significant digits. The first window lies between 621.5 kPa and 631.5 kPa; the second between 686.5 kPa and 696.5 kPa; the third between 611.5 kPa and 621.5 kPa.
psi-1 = 3248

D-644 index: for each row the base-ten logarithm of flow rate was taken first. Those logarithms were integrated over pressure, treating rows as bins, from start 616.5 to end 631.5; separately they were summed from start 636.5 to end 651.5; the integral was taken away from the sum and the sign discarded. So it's 30.6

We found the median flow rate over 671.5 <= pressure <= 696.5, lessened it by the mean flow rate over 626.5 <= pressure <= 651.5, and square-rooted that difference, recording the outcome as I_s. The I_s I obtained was 5.76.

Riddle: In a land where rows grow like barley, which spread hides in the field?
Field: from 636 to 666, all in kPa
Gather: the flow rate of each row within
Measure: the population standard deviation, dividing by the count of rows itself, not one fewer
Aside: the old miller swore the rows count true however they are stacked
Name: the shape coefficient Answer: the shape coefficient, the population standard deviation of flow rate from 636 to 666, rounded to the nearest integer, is 16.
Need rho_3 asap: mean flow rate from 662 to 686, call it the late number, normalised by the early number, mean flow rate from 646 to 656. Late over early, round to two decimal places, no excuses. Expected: 1.08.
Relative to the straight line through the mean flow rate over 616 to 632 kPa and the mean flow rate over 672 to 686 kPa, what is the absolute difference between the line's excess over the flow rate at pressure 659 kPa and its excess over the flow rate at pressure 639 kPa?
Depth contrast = 40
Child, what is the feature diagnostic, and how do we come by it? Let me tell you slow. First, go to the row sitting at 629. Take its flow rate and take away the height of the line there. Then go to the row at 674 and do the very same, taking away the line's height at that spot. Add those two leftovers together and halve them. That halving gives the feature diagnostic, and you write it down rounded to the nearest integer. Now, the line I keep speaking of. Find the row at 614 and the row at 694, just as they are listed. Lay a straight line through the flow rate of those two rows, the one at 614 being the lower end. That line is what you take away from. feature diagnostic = -26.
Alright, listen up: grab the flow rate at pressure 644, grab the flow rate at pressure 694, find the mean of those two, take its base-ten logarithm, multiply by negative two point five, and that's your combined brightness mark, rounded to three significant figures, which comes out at -6.45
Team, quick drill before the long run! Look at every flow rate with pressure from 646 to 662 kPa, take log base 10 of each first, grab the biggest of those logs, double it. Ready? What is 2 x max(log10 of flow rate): 5.11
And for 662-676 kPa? 5.13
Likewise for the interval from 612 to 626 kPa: 5.14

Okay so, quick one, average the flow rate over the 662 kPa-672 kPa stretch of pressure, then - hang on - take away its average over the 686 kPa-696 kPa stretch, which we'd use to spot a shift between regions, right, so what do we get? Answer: -27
